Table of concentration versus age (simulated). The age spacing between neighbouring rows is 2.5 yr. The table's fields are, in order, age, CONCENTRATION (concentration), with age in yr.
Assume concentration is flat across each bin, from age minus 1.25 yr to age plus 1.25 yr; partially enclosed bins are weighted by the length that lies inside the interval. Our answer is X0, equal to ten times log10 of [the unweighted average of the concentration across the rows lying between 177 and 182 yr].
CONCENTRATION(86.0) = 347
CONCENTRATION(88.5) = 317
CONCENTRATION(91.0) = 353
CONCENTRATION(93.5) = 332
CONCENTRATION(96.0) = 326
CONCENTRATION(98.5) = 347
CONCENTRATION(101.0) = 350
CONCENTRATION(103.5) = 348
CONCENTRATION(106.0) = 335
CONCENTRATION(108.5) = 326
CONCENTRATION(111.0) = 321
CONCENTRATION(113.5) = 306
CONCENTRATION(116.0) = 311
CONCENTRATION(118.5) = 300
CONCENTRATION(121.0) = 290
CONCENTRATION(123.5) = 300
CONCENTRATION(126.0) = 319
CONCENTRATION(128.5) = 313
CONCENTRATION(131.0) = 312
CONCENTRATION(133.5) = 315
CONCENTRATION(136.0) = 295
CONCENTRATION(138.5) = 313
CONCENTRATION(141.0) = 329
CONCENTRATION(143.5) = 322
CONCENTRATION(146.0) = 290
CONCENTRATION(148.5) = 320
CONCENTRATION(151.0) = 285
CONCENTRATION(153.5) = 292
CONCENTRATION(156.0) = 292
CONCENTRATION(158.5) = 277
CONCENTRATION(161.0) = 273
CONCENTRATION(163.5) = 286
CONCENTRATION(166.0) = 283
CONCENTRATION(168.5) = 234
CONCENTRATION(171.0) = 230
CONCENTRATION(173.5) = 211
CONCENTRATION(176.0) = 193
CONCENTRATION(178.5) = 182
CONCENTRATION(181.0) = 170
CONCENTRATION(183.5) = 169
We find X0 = 22.5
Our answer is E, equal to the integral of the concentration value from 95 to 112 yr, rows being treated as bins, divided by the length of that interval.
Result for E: 337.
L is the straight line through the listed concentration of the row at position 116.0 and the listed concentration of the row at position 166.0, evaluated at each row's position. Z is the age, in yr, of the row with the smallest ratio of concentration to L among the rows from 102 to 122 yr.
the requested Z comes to 121.0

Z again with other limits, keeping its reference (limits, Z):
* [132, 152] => 151.0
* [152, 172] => 171.0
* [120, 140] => 121.0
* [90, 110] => 96.0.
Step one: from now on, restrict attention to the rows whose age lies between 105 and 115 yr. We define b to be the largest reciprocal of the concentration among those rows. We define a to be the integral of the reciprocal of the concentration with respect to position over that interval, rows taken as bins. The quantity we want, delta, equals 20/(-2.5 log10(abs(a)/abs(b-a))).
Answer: -166.2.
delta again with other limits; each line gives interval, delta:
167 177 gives -153.9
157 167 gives -170.3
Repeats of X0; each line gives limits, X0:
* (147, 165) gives 24.6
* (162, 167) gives 24.5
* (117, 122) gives 24.7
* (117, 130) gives 24.8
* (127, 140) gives 24.9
